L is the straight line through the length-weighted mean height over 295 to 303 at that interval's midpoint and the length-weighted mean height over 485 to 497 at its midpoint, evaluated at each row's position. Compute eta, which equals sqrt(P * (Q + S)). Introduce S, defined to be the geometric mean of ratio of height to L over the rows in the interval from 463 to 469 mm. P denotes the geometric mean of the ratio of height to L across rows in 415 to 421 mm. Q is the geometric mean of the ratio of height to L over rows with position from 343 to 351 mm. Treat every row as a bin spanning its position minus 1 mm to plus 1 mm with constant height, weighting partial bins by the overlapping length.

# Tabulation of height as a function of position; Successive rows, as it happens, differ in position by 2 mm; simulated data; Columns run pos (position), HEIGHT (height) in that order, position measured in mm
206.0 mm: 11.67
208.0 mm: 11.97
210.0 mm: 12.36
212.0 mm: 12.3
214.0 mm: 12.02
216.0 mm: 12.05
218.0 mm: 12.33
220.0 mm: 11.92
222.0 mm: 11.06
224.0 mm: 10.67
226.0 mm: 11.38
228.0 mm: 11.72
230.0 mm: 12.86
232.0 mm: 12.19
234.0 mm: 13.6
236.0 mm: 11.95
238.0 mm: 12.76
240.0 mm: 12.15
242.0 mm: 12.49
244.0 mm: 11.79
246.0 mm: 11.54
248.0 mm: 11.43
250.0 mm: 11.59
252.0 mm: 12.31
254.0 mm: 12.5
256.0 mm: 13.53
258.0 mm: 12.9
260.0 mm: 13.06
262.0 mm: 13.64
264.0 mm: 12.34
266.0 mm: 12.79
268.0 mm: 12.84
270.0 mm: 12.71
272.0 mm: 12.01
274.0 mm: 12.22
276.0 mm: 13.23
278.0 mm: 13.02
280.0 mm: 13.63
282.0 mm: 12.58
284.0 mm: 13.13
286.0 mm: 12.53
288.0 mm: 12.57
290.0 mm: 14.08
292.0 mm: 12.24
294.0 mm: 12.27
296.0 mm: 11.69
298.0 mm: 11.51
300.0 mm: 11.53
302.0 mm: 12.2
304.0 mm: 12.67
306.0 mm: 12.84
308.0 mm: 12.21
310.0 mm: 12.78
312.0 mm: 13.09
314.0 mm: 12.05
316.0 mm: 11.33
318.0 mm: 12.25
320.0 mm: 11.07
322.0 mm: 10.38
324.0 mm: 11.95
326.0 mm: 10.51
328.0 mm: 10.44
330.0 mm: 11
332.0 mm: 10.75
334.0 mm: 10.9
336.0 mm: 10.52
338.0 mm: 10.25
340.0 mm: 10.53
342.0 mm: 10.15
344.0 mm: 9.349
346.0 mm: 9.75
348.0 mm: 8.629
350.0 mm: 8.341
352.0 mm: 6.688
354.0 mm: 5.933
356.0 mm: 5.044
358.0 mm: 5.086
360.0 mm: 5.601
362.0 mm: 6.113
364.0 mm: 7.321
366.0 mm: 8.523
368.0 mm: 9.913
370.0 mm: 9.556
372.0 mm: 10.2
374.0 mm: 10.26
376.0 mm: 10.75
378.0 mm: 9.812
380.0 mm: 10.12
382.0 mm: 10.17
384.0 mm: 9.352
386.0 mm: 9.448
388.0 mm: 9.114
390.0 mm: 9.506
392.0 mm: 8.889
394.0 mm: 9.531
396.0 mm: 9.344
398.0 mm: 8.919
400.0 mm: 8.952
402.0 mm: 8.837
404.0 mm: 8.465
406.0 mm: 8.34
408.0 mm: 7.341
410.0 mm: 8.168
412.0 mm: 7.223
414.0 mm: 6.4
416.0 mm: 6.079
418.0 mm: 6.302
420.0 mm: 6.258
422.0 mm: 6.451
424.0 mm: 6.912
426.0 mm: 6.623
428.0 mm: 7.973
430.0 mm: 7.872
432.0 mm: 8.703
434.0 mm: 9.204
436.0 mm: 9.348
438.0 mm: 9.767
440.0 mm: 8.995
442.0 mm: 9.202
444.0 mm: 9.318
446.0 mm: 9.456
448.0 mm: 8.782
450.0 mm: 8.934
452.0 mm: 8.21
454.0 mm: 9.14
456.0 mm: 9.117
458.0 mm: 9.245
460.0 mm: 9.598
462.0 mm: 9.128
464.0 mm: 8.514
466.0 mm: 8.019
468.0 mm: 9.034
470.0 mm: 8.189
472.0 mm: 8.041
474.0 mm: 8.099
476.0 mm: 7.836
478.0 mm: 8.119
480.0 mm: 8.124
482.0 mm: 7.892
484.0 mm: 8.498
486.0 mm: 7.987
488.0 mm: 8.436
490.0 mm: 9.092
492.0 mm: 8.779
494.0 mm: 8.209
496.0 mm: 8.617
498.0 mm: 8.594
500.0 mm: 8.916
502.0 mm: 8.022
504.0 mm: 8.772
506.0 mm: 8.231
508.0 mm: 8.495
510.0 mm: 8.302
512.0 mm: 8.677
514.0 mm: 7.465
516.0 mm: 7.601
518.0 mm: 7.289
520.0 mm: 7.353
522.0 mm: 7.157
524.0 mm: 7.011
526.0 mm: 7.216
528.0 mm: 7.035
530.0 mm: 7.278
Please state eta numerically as 1.06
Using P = 0.64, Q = 0.82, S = 0.95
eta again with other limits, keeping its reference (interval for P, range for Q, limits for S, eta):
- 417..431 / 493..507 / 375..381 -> 1.19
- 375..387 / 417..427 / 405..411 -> 1.19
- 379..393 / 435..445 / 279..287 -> 1.39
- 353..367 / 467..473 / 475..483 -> 1.03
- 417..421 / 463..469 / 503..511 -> 1.13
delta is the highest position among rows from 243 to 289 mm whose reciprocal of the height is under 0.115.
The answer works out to 288.0 mm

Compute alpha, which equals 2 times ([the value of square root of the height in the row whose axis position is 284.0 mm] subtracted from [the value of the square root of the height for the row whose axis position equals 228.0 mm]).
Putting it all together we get -0.4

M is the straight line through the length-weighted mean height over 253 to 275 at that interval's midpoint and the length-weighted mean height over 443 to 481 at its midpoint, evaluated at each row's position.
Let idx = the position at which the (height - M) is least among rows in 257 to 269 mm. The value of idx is 264.0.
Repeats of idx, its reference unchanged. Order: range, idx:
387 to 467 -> 416.0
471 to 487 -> 476.0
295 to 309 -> 298.0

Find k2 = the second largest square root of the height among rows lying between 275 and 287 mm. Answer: 3.64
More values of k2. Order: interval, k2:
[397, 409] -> 2.99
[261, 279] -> 3.64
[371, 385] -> 3.20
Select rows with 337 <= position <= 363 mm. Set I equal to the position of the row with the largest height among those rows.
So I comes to 340.0 mm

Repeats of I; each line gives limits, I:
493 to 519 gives 500.0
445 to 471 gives 460.0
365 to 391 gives 376.0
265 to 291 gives 290.0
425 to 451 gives 438.0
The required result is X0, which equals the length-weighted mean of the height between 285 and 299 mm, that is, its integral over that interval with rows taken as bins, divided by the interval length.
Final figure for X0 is 12.4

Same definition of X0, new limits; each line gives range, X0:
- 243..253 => 11.7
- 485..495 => 8.5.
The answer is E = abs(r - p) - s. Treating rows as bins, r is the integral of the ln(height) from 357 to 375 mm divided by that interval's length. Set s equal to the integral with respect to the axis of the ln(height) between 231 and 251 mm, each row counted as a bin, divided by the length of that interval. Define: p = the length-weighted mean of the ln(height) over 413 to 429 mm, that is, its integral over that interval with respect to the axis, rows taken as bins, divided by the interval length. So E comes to -2.3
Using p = 1.89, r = 2.06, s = 2.50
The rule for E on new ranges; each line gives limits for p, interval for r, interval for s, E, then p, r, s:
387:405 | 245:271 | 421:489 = -1.8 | 2.20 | 2.53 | 2.13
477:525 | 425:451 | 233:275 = -2.5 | 2.10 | 2.17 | 2.52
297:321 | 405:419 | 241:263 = -2.0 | 2.49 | 1.96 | 2.52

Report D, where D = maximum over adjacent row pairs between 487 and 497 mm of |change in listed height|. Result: 0.7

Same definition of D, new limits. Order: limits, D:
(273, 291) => 1.5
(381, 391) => 0.8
